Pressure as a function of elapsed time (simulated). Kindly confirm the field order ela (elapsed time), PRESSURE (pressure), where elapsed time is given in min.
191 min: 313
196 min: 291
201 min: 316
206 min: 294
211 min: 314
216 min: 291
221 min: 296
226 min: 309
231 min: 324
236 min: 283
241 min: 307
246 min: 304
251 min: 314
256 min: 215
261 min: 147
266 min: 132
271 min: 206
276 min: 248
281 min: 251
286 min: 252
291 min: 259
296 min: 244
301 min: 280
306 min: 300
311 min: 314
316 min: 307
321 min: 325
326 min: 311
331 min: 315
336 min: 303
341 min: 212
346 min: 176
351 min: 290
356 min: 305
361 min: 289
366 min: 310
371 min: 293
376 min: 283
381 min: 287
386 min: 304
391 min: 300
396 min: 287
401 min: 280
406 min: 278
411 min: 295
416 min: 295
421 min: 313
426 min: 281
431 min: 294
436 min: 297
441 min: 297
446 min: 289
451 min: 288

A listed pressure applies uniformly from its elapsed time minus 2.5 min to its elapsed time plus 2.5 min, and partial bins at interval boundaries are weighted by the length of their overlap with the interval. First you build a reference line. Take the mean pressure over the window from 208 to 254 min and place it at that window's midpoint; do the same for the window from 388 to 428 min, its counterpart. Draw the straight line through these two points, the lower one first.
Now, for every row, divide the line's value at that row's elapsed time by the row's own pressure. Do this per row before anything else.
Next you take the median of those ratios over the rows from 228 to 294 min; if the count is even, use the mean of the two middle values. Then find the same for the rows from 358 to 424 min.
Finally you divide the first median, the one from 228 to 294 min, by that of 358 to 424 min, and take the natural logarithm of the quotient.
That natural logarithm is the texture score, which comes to 0.17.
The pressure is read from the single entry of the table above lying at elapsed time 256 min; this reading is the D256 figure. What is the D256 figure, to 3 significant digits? 215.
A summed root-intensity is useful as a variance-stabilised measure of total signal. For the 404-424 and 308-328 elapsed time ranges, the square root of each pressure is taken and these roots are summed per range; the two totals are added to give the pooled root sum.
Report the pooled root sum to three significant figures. 140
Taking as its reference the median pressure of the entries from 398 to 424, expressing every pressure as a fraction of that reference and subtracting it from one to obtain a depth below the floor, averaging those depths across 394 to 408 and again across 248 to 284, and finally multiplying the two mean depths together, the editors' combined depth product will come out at 0.012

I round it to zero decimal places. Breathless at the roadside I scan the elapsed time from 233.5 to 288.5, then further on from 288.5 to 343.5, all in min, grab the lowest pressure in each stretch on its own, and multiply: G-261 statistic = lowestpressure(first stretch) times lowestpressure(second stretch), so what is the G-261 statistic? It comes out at 27984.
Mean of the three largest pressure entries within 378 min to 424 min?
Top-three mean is 306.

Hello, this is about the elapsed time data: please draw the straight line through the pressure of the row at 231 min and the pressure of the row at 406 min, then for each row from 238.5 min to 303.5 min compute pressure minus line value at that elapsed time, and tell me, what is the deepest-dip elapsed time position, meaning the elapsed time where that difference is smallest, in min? 266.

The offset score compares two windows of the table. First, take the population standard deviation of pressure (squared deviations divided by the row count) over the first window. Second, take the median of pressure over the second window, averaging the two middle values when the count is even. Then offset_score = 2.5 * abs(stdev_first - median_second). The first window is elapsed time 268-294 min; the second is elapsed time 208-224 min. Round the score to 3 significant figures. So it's 693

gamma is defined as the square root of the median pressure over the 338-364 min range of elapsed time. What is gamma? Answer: 17.0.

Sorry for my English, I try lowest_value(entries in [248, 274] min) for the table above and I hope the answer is 132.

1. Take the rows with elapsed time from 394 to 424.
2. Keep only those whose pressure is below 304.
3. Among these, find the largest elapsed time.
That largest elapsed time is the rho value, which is 416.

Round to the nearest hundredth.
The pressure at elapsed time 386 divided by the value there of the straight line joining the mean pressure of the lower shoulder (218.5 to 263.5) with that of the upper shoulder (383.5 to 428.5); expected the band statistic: 1.05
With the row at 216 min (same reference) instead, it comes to 1.06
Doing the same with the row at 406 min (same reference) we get 0.95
